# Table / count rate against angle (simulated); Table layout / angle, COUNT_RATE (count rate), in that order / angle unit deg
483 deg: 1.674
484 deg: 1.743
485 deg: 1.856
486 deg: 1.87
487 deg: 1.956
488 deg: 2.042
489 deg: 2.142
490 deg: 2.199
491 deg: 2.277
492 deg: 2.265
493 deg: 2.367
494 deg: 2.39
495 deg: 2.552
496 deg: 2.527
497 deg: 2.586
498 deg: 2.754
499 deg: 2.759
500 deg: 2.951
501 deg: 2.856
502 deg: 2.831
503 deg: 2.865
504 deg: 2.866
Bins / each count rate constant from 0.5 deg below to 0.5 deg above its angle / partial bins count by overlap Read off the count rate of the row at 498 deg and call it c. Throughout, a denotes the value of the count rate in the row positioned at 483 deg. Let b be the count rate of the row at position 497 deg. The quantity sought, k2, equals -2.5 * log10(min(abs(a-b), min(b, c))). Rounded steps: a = 1.674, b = 2.586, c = 2.754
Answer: 0.1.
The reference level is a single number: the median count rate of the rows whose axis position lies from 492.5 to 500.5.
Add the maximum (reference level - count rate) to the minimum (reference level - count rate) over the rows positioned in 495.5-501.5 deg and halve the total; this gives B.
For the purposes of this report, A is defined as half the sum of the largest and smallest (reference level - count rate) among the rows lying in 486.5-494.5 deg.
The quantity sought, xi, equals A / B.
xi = -2.3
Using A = 0.40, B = -0.2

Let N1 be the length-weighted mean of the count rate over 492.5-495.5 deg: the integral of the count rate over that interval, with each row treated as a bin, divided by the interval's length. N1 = 2.44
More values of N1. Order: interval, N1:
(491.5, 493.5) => 2.32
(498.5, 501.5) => 2.86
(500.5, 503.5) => 2.85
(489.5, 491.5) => 2.24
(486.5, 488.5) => 2.00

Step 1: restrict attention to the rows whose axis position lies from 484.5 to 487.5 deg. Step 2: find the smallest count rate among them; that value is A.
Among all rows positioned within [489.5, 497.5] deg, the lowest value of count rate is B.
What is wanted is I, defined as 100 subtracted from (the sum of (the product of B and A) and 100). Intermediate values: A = 1.856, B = 2.199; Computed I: 4.1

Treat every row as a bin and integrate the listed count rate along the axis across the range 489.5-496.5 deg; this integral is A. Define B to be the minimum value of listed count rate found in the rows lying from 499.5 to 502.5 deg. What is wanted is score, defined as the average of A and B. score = 9.7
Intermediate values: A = 17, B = 2.831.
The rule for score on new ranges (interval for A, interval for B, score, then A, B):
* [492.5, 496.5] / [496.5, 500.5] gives 6.2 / 10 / 2.586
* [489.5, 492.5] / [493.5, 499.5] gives 4.6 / 7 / 2.39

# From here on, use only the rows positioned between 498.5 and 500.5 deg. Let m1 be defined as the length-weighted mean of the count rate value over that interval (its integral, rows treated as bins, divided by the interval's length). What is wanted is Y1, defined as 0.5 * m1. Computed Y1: 1.43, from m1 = 2.9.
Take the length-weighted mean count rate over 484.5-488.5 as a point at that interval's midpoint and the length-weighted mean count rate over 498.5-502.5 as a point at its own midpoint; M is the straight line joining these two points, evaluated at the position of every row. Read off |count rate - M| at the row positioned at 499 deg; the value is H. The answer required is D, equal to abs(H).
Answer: 0.01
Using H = 0.008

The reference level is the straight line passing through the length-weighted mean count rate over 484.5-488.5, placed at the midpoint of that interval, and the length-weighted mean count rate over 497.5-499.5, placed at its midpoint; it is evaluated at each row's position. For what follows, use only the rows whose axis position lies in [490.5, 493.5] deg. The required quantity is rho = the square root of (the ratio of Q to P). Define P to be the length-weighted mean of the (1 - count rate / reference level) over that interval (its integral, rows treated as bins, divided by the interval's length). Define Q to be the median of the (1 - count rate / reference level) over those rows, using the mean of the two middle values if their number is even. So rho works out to 1.4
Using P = 0.003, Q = 0.005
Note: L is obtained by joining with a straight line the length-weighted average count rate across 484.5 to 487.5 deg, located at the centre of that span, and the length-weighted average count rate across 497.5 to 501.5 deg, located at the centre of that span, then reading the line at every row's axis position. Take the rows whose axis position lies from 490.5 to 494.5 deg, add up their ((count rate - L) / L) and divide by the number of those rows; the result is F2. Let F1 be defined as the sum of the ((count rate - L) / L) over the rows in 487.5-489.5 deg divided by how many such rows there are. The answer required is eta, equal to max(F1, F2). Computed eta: 0.012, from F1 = 0.012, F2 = -0.008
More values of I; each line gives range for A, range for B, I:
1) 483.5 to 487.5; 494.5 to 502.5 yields 4.4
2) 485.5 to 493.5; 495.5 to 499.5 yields 4.7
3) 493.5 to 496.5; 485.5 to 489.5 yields 4.5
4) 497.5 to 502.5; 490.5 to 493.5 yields 6.2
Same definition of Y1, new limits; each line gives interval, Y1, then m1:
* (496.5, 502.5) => 1.39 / 2.8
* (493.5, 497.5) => 1.26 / 2.5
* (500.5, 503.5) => 1.43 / 2.9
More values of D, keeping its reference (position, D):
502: 0.12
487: 0.01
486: 0.03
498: 0.07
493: 0.01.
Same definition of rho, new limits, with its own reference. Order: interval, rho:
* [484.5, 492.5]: 1.5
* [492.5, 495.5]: 1.0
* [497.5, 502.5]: 1.1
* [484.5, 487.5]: 2.1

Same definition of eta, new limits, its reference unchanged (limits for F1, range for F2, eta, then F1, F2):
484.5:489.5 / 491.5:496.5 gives 0.005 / 0.005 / -0.012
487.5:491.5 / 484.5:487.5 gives 0.013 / 0.013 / 0.000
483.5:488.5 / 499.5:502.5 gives 0.000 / 0.000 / -0.018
